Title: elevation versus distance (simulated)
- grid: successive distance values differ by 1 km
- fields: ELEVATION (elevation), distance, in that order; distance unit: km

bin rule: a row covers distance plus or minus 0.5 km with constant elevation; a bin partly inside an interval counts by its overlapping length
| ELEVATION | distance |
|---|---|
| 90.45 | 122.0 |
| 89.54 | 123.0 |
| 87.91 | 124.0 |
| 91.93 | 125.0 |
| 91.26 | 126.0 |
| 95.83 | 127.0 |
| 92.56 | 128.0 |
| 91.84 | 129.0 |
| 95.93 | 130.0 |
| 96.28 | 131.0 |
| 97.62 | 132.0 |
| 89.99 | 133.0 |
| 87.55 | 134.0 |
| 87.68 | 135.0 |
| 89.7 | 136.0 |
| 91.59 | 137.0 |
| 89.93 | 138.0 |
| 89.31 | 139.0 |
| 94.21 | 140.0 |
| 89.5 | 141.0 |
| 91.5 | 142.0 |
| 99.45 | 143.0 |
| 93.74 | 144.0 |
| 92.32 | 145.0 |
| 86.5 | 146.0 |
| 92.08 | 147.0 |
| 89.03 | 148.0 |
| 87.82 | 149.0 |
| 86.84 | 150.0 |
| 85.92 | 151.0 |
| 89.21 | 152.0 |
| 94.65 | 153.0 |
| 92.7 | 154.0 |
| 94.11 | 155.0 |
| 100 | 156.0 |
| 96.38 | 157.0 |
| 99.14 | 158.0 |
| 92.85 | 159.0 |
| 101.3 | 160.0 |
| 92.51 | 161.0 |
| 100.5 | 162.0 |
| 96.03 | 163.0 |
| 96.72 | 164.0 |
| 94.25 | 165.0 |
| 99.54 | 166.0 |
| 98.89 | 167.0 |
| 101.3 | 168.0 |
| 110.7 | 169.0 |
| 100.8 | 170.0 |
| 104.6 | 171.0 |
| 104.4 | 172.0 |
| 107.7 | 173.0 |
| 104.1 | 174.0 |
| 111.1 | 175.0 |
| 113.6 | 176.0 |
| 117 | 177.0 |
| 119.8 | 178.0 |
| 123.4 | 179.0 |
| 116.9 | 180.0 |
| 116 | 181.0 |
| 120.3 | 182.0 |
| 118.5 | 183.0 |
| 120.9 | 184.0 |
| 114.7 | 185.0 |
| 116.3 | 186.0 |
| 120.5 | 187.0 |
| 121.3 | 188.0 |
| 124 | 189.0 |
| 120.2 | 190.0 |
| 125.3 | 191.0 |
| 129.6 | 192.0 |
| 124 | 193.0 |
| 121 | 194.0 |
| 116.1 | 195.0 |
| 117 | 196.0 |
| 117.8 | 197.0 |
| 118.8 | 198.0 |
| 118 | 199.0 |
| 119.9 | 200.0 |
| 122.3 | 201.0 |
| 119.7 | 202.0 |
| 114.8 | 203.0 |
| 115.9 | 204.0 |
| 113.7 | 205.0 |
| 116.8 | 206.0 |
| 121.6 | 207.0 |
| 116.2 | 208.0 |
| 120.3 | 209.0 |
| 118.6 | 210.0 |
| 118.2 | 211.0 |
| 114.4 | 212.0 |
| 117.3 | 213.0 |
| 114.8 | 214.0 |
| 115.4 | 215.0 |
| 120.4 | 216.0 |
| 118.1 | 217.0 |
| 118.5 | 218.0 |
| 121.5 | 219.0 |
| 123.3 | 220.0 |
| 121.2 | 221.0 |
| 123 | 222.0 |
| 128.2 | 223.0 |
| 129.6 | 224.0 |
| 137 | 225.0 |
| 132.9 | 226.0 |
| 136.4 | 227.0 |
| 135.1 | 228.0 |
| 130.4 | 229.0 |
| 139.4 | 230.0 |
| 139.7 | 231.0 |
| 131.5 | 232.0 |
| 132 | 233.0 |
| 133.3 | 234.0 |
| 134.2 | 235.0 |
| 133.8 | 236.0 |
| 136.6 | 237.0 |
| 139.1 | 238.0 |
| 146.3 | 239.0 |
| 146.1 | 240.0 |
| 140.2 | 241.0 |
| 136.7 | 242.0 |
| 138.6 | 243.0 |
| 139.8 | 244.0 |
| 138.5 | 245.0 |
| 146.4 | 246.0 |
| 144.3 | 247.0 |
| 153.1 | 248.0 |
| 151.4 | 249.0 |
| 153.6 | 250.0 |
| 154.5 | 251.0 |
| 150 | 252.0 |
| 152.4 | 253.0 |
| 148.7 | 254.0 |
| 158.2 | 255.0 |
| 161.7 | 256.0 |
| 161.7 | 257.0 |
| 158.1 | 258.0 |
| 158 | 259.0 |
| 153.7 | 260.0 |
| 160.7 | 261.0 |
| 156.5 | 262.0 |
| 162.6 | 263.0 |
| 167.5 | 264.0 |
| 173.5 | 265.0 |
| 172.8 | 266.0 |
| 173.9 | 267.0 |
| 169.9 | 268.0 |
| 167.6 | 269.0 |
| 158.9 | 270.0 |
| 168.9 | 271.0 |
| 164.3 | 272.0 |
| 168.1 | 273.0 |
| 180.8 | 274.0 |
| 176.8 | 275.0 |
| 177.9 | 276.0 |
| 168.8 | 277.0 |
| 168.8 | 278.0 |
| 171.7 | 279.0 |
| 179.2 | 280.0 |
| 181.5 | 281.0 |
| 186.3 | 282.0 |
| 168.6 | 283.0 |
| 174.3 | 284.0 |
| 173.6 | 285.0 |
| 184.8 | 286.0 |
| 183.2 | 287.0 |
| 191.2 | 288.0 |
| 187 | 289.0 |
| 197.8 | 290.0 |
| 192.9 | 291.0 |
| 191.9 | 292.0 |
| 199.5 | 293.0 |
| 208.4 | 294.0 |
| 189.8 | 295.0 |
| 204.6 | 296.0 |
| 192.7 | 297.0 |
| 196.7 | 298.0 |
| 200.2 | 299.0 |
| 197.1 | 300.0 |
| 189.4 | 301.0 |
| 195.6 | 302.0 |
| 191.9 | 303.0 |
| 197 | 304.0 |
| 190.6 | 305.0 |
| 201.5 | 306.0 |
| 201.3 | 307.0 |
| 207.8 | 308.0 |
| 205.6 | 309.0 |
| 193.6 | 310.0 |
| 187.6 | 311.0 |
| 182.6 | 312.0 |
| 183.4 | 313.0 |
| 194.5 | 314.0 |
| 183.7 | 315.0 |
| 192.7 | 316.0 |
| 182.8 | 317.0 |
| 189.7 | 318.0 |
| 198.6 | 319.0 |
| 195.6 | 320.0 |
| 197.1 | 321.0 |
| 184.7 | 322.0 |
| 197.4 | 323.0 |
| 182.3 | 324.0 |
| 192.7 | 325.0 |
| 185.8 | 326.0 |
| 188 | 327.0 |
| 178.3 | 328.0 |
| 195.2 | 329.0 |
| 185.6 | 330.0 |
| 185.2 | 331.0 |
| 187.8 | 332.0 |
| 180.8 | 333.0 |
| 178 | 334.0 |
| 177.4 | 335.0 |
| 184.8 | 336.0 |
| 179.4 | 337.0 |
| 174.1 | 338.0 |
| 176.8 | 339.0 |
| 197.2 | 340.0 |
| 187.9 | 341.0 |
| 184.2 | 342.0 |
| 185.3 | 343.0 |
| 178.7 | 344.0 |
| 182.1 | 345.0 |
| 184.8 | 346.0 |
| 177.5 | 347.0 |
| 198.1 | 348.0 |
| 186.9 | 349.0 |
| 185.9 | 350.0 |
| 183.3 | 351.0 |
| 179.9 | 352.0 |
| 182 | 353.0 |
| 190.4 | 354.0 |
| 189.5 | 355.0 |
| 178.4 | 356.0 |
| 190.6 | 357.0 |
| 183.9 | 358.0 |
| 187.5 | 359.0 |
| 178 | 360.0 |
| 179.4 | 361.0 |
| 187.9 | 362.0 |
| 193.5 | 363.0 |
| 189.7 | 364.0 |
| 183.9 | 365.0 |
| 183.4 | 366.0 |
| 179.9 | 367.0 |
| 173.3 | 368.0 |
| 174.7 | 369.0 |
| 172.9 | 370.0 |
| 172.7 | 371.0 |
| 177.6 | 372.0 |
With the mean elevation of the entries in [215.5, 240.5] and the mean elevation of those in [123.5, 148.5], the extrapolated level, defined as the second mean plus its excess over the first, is 52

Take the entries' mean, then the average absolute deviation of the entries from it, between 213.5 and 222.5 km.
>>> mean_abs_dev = 2.6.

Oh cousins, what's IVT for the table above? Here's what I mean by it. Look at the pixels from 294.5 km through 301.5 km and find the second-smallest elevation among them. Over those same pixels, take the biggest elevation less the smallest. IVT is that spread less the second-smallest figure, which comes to -175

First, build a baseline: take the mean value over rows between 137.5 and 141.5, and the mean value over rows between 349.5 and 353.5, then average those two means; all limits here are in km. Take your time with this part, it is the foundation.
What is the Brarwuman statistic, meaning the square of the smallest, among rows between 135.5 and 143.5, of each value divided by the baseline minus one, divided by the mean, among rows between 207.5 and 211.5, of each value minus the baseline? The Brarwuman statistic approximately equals -0.0065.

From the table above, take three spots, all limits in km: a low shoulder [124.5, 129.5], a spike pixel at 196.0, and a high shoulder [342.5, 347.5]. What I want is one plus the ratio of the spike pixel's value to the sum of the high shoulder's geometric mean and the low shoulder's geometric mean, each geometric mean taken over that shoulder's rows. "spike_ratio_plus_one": 1.43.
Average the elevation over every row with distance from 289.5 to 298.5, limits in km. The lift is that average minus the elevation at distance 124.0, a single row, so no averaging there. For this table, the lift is 109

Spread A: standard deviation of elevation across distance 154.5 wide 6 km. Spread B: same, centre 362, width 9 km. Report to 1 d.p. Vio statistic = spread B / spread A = 1.4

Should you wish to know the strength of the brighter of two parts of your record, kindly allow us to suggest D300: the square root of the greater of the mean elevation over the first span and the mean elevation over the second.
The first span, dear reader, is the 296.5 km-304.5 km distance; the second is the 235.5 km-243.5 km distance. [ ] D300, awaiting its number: 14.0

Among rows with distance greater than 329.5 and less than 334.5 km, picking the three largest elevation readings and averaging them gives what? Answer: 186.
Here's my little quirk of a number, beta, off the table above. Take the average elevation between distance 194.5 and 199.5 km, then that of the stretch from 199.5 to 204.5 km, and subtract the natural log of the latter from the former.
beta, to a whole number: 113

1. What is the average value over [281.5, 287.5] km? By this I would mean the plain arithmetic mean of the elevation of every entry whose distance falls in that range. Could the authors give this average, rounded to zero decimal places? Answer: 178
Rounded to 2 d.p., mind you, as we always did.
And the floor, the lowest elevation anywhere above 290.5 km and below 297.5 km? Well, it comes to 189.80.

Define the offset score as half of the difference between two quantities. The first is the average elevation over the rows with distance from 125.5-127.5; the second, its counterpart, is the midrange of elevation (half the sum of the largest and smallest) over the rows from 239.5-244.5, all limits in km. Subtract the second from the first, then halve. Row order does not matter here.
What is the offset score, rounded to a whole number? -24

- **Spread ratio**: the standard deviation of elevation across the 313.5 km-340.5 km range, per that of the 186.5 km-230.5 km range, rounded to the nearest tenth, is 1.1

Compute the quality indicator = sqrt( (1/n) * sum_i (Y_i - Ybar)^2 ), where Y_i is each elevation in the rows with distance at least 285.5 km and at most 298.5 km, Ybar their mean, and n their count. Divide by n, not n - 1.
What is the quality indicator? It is 7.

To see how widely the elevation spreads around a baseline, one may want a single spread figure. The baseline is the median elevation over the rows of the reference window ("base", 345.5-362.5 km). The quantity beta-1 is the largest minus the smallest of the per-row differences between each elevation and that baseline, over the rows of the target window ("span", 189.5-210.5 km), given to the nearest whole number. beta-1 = 16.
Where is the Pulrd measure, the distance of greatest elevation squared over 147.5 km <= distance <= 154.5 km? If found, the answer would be 153.0 km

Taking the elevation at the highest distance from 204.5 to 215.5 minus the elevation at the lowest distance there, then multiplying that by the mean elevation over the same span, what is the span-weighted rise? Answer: 199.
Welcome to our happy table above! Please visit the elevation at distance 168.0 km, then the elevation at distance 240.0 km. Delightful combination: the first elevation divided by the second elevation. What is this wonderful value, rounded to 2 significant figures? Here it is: 0.69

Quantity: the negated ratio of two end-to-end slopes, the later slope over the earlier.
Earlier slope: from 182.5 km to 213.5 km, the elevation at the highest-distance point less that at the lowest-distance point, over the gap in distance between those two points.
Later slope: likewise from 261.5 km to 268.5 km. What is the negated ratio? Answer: 56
